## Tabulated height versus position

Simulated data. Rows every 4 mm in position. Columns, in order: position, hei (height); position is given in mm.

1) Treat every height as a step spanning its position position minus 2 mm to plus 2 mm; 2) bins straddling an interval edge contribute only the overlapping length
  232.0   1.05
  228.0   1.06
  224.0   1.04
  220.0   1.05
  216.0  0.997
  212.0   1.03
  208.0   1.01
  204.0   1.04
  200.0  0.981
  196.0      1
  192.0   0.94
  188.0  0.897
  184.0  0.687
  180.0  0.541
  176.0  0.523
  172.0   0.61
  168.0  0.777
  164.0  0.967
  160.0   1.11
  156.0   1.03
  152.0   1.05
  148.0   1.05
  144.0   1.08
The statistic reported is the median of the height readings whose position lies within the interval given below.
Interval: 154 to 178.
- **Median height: 0.87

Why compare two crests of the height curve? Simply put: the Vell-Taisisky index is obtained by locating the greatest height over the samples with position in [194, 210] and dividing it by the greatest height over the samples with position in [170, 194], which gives 1.11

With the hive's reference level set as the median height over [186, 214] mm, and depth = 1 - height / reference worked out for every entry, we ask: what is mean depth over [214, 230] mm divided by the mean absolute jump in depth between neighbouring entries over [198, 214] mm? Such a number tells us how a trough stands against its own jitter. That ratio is -1.0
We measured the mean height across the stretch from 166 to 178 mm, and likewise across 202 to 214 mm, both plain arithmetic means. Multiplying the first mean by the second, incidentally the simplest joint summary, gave 0.65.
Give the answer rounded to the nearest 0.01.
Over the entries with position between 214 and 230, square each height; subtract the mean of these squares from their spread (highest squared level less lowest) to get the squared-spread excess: -0.95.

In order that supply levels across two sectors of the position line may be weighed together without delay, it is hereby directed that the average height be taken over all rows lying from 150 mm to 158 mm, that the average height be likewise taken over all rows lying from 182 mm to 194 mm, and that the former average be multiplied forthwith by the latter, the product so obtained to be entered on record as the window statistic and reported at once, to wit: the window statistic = 0.87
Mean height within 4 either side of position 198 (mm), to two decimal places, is 0.99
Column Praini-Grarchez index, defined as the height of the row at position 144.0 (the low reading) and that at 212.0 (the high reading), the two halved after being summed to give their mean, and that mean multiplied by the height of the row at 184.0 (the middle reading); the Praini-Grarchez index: 0.72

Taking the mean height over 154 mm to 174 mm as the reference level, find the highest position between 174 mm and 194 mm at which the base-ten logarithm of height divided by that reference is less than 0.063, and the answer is 192.0 mm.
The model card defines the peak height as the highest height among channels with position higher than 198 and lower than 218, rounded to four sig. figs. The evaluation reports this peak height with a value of 1.040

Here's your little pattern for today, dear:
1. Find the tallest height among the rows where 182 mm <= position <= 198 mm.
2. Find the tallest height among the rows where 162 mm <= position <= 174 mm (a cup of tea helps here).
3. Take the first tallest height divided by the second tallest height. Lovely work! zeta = 1.03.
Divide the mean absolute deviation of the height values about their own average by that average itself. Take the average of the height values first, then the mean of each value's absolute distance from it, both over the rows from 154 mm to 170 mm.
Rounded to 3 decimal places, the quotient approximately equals 0.102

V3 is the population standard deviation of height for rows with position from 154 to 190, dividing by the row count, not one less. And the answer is 0.21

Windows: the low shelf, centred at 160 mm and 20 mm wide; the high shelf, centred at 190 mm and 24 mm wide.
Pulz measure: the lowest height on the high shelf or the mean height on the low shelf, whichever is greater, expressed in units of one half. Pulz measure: 1.97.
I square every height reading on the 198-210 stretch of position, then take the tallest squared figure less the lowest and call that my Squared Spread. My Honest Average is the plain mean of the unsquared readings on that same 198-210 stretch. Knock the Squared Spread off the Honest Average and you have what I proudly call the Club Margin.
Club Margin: 0.891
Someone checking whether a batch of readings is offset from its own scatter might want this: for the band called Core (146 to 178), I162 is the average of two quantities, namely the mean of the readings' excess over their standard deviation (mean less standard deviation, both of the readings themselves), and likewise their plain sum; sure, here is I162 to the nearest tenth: 3.9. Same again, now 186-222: 4.9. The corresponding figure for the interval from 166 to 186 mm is 1.8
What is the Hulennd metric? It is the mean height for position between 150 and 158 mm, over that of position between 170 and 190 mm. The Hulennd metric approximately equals 1.6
